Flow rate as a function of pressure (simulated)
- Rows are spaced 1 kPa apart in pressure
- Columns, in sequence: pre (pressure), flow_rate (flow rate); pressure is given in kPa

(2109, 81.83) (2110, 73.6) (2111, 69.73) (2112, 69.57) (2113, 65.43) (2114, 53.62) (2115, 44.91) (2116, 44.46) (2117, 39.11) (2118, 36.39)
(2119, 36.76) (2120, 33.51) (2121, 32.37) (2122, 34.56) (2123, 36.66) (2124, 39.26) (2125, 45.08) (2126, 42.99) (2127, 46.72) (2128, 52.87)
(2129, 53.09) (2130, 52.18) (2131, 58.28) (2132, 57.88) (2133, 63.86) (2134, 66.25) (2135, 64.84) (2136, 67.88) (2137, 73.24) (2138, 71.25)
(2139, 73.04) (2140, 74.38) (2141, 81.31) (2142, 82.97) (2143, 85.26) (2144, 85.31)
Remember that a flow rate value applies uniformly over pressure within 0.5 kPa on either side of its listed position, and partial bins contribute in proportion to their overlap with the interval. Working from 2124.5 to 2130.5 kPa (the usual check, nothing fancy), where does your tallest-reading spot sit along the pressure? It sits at 2129 kPa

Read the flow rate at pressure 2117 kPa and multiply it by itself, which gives 1530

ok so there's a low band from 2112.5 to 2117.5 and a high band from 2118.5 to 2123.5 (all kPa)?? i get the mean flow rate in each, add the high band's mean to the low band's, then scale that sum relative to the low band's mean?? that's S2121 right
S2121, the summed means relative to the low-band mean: 1.70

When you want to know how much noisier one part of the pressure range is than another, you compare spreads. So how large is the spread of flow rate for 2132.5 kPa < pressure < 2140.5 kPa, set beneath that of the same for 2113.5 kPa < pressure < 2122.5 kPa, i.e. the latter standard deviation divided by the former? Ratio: 1.7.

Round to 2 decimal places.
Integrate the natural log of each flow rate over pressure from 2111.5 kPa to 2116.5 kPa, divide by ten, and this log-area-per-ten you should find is 2.00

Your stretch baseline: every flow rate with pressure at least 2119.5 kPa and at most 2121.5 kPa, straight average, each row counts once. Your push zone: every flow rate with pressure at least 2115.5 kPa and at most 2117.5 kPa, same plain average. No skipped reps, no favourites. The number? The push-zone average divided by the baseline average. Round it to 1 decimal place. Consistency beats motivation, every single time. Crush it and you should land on 1.3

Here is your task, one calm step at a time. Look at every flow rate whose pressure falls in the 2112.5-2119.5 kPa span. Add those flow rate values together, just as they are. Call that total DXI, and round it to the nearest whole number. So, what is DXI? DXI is 321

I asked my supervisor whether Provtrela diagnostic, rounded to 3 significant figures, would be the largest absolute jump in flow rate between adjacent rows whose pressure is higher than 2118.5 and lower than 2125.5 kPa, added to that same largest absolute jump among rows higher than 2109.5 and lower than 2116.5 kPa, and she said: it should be 17.6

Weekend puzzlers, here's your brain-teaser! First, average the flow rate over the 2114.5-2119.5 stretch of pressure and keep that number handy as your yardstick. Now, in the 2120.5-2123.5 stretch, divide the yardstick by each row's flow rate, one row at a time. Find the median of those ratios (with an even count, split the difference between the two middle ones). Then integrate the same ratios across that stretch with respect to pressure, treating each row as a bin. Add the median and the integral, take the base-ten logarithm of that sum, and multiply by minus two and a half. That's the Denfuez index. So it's -1.7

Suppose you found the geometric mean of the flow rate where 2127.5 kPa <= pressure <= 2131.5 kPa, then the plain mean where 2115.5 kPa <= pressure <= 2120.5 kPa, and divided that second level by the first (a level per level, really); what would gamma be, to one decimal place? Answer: 0.7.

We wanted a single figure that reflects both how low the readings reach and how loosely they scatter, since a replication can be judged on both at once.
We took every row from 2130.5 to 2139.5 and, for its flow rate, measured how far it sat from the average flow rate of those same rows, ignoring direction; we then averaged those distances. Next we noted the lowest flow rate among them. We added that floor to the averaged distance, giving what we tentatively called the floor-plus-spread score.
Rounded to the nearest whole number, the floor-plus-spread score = 62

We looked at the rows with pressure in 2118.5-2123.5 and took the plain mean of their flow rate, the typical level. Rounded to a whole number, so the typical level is 35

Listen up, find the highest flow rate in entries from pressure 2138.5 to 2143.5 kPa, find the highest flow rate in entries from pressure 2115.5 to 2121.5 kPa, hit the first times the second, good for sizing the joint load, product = 3791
